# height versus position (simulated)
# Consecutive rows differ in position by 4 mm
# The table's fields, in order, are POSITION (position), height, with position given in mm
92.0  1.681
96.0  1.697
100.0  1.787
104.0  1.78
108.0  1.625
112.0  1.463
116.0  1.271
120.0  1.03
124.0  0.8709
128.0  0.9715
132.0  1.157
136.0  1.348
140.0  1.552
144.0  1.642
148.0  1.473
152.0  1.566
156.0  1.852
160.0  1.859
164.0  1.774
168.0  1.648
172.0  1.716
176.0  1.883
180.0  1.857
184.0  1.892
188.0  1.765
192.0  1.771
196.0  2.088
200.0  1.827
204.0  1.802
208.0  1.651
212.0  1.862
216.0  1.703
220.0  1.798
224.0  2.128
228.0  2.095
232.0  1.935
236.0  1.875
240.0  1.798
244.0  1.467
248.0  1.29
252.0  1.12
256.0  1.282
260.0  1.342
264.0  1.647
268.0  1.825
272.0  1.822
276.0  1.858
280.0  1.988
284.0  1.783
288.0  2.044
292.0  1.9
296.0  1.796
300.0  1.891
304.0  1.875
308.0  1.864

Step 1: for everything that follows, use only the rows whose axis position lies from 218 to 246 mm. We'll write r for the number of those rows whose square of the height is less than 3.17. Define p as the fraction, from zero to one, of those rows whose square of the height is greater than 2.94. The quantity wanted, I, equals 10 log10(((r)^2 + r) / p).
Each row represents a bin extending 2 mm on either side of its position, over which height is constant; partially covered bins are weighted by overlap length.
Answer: 4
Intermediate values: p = 0.9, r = 1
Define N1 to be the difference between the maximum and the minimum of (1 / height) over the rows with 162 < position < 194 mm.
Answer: 0.078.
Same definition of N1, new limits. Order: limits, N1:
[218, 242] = 0.086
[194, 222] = 0.127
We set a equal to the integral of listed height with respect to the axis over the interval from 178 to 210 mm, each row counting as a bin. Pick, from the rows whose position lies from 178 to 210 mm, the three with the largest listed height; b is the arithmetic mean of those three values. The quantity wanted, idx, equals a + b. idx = 61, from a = 59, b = 1.95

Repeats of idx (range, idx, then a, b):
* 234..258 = 37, 35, 1.71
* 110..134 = 28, 27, 1.30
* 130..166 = 59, 57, 1.83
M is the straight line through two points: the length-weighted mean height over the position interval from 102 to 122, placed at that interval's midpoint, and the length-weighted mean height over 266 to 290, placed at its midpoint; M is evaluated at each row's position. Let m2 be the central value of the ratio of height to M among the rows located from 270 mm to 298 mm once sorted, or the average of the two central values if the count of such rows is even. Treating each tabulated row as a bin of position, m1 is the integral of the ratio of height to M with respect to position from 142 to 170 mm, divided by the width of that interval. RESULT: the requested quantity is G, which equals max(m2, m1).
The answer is 1.09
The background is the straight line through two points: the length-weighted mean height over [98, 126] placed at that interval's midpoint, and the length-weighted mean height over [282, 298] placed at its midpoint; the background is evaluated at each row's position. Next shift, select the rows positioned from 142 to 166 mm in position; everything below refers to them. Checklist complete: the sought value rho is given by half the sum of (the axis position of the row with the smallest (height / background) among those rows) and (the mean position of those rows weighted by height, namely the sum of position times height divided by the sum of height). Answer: 151.2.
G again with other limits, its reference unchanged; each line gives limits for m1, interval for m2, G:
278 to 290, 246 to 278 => 1.02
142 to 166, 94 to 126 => 1.09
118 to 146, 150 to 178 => 1.13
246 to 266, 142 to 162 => 1.08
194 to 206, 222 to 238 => 1.15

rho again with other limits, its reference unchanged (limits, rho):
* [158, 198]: 173.2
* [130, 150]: 136.3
